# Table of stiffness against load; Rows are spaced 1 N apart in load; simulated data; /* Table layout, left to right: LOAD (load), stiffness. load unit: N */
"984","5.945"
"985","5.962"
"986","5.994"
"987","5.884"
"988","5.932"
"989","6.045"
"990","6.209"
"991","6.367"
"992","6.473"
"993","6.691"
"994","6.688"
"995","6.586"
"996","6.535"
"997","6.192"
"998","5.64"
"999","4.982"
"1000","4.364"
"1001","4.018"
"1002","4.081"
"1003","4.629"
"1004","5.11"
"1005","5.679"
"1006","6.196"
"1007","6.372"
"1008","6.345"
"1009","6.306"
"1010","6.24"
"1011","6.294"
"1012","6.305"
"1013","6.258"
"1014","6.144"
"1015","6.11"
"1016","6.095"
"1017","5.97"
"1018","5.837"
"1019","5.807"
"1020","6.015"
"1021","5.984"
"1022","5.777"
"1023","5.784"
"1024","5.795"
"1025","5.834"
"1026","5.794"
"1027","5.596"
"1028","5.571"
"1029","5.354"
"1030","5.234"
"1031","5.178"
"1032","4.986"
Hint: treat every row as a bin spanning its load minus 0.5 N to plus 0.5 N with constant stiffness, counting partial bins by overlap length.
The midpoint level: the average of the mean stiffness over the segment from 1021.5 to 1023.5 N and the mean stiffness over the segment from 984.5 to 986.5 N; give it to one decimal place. 5.9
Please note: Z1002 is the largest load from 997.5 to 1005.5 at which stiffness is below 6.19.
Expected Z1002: 1005 N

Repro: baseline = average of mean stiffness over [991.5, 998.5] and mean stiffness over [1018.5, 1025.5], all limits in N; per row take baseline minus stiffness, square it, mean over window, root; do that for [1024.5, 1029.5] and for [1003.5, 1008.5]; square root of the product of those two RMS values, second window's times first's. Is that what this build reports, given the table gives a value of 0.52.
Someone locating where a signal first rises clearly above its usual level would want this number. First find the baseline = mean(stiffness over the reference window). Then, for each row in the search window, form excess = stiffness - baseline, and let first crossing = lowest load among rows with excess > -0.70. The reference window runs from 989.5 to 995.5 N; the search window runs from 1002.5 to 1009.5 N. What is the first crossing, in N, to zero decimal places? 1006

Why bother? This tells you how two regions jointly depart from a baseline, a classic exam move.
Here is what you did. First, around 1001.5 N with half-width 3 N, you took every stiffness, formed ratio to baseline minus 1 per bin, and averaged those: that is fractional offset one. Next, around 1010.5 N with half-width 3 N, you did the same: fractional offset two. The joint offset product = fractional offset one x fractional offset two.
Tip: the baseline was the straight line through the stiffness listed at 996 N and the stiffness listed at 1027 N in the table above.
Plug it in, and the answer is -0.009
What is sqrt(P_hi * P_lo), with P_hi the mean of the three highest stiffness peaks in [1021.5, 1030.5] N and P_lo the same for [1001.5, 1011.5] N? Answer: 6.07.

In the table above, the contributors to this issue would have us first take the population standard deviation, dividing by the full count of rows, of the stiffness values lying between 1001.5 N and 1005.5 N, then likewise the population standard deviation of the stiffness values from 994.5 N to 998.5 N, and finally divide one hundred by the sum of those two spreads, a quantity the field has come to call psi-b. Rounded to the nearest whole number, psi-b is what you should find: 103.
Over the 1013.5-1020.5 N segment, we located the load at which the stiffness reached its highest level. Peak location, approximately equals 1014 N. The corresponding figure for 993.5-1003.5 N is 994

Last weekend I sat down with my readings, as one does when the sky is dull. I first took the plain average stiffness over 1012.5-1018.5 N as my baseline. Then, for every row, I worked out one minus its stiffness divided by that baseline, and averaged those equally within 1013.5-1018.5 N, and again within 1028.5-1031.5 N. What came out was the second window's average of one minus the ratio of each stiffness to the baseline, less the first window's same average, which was 0.13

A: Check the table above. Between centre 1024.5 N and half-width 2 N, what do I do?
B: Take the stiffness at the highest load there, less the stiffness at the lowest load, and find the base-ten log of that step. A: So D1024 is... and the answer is -2.0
